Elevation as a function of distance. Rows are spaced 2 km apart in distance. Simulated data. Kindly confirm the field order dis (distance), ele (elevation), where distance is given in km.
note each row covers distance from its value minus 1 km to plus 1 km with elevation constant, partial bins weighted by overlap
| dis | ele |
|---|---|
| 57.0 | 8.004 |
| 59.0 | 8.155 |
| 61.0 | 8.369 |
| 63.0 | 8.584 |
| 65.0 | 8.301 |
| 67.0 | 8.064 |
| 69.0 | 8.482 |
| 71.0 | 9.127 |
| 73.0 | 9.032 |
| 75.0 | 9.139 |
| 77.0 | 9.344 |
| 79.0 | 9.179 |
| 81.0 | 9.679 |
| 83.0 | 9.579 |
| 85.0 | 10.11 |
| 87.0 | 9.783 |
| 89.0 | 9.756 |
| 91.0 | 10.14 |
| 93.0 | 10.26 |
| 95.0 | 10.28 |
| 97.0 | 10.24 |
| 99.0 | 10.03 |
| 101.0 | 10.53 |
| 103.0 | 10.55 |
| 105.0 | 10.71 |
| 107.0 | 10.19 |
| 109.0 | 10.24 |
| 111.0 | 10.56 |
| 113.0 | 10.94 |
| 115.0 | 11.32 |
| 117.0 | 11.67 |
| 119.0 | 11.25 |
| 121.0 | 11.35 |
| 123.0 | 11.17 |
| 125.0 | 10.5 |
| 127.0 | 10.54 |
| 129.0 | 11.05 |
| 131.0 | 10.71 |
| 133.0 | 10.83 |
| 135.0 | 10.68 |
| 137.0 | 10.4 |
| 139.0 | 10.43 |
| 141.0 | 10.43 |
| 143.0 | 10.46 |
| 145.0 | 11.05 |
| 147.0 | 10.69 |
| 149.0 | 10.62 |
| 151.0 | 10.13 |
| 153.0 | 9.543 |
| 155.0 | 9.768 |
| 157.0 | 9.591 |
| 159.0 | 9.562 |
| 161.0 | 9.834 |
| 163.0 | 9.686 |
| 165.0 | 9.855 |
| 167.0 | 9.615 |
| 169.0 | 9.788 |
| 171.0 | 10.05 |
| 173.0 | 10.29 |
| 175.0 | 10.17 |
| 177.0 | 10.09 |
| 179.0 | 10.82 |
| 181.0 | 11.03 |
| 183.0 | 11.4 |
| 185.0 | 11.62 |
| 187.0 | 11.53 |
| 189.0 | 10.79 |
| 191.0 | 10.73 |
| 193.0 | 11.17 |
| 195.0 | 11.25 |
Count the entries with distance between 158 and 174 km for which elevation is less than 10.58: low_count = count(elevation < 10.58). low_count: 8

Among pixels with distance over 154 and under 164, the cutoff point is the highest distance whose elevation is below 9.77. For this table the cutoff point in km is 163.0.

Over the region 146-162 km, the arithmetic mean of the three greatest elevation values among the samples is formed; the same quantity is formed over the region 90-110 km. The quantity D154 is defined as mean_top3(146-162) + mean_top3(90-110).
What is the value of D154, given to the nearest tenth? 21.1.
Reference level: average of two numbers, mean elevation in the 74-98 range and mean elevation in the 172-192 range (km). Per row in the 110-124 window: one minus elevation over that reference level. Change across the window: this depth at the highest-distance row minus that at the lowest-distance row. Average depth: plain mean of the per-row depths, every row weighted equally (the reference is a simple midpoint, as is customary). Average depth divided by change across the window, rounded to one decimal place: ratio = 1.4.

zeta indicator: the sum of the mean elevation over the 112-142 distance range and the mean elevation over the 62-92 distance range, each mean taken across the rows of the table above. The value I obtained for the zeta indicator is 20.10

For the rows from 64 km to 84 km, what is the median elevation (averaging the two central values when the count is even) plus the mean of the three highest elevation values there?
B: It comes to 18.7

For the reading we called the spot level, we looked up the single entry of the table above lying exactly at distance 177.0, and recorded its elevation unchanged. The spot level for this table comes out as 10.09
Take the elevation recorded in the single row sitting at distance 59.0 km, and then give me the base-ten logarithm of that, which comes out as 0.91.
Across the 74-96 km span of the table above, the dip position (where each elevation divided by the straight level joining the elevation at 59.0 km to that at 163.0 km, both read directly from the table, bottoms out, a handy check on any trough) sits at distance 79.0 km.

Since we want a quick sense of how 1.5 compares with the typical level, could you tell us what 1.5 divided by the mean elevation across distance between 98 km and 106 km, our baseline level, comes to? 0.143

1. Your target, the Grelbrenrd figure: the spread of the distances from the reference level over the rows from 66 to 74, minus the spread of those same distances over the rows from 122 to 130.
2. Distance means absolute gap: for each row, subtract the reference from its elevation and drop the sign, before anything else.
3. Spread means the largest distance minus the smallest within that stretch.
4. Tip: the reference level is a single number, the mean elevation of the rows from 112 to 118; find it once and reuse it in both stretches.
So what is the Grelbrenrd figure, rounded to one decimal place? 0.4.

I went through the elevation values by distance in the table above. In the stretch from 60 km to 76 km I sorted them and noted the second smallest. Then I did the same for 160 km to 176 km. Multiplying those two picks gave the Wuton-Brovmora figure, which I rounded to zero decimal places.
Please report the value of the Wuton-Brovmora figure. 80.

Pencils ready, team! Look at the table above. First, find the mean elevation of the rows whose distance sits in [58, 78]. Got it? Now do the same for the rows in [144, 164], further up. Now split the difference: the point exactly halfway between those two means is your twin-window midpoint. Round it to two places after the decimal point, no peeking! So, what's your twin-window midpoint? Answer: 9.35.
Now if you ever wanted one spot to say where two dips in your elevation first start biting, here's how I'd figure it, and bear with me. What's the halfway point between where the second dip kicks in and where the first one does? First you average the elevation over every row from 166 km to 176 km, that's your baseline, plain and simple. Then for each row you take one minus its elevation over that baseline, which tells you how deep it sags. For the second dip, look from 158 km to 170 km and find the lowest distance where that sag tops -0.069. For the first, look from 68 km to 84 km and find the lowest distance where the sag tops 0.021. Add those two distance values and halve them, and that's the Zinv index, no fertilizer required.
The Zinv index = 114 km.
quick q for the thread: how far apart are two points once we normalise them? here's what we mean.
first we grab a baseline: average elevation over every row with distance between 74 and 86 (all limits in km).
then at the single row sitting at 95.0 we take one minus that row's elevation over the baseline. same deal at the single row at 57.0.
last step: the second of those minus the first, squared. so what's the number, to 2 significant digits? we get 0.057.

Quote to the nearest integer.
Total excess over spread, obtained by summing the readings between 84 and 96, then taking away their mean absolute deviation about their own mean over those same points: 60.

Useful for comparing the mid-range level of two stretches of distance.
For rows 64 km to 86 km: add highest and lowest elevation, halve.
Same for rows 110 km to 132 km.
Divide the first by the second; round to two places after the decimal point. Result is 0.82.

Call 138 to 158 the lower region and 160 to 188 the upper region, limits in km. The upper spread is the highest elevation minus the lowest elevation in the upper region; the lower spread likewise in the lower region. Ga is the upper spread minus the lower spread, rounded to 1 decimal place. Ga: 0.5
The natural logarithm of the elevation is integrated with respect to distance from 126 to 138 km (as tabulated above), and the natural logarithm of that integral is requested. 3.35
